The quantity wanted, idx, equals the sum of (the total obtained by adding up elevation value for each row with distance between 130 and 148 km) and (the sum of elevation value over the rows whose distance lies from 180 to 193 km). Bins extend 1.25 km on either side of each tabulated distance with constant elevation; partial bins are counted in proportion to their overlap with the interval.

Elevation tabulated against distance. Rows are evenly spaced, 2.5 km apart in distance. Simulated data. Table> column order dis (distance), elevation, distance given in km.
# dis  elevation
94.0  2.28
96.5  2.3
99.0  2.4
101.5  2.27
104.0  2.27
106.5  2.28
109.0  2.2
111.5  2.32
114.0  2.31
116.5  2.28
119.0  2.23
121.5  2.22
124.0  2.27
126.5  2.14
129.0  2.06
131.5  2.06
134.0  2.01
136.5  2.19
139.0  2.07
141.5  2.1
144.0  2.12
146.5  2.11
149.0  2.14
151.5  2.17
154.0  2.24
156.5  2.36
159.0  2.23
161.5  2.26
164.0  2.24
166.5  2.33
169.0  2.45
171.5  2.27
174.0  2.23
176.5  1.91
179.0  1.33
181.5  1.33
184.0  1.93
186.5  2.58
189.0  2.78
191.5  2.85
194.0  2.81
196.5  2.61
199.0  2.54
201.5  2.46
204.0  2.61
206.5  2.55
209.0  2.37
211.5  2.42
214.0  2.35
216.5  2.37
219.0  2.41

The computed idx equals 26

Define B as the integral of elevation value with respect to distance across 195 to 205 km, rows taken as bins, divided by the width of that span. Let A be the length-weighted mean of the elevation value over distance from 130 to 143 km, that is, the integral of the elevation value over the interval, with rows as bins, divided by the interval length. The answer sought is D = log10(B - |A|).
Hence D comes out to -0.32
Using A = 2.09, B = 2.56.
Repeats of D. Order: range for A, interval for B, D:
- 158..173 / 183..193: -0.58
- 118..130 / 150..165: -1.20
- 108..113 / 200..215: -0.70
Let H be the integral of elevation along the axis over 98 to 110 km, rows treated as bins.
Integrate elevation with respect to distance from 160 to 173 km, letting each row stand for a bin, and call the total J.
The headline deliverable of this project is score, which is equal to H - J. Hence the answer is -3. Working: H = 27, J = 30.0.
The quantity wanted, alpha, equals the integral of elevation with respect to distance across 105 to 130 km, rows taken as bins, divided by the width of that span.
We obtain 2.23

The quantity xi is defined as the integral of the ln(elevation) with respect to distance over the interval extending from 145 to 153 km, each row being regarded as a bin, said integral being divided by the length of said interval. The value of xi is 0.76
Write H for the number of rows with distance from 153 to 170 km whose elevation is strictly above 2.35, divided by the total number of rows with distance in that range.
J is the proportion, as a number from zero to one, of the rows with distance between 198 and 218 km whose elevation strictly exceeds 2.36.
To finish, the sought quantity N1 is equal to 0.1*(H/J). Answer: 0.03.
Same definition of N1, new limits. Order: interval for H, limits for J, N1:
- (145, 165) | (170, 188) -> 0.09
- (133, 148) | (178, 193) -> 0.00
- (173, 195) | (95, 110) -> 0.27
